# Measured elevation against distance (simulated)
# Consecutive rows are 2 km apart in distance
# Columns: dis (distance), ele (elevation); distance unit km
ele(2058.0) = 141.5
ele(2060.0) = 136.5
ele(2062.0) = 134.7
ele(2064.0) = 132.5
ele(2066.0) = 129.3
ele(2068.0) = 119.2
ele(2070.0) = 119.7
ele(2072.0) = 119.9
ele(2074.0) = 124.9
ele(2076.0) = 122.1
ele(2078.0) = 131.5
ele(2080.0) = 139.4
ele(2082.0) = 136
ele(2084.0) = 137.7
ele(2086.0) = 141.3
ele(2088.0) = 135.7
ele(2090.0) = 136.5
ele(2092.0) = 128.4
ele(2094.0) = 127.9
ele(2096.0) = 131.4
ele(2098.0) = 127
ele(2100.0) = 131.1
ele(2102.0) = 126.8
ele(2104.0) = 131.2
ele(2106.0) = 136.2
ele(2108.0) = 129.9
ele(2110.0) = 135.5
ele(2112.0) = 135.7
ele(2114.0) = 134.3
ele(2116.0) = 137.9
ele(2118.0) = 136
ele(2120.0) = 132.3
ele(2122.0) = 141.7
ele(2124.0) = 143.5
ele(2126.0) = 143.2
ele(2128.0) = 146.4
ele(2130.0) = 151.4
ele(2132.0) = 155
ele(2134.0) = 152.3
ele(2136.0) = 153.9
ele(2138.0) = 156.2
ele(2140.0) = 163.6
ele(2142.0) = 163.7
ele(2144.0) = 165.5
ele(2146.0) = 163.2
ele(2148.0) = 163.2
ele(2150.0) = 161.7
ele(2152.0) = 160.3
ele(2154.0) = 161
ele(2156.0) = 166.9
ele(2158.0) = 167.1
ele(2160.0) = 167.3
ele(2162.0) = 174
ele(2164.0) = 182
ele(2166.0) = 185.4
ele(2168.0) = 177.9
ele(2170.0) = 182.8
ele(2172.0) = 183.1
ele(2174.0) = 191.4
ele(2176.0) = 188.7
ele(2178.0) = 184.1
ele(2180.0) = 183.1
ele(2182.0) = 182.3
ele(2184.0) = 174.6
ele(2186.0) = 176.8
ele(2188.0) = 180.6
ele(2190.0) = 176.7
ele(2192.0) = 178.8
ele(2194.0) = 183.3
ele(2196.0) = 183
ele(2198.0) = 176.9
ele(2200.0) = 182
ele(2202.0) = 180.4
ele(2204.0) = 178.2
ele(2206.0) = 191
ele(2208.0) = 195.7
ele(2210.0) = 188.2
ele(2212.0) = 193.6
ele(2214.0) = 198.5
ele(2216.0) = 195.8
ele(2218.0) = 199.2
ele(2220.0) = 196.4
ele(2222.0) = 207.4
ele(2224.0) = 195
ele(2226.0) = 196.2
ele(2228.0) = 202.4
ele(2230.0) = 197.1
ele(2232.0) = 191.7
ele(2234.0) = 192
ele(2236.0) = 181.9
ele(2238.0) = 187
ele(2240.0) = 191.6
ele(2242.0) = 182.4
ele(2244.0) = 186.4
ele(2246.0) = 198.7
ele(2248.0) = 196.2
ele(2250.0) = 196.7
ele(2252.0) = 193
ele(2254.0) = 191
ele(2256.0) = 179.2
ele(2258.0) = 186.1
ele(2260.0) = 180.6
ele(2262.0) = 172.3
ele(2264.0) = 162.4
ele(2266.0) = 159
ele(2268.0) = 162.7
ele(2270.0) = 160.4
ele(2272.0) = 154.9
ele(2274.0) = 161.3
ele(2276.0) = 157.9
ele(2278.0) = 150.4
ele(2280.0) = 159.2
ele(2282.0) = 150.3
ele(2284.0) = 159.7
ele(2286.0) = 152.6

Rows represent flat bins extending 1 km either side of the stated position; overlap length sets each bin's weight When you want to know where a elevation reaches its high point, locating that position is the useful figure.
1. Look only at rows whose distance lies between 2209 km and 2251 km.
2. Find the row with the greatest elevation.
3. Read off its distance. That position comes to 2222.0 km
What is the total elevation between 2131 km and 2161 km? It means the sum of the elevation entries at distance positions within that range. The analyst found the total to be 2421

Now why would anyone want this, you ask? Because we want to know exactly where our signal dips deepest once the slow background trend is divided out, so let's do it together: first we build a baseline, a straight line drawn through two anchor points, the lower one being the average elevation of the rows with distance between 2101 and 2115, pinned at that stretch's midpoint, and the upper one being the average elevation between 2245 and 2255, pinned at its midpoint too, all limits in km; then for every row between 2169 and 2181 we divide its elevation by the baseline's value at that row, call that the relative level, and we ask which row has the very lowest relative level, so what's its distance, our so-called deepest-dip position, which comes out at 2180.0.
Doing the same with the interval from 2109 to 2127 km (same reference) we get 2120.0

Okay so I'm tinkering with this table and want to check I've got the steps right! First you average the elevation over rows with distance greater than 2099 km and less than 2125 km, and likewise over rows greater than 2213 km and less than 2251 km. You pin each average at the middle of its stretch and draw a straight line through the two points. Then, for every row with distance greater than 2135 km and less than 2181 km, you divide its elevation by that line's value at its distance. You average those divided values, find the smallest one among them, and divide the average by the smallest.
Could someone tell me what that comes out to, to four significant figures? 1.051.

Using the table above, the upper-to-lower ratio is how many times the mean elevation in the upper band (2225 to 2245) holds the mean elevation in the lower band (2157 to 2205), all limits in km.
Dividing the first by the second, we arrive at 1.06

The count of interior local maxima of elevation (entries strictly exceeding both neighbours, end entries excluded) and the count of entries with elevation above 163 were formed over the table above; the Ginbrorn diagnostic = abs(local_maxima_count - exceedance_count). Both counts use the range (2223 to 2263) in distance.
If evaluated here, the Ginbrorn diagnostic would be 14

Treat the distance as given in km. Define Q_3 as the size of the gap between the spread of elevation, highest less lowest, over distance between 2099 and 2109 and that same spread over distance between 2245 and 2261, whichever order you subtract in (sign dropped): 10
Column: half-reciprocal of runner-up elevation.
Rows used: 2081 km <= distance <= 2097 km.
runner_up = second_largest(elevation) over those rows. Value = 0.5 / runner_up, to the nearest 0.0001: 0.0036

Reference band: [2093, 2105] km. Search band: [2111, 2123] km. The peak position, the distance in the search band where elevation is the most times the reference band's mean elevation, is 2122.0 km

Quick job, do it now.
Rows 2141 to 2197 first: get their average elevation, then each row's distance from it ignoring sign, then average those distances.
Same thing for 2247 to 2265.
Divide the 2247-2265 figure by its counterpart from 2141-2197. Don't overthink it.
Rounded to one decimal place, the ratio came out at 1.1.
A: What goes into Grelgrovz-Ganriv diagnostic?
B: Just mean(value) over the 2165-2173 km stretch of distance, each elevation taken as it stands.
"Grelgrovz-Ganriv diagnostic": 182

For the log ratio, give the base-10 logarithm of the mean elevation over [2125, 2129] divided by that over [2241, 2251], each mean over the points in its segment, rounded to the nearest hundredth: -0.12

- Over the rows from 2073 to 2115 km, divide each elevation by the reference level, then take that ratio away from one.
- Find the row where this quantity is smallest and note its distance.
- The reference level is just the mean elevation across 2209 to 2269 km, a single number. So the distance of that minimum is 2086.0 km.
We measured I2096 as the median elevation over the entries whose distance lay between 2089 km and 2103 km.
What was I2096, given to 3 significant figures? 128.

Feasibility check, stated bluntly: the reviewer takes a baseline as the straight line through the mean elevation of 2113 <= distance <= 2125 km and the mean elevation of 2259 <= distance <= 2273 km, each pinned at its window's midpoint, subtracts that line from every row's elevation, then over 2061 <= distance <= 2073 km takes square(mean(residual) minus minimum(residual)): 48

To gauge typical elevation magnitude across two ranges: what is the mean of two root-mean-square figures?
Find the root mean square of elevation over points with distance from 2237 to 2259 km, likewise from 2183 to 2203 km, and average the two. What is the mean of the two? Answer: 185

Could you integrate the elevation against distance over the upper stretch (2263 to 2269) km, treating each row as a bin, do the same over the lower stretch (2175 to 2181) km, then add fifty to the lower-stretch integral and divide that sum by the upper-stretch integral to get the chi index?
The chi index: 1.20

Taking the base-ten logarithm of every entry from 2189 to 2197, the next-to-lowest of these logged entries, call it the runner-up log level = 2.25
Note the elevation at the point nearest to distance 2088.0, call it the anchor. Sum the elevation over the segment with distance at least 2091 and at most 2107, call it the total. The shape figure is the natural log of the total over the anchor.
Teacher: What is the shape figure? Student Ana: 2.04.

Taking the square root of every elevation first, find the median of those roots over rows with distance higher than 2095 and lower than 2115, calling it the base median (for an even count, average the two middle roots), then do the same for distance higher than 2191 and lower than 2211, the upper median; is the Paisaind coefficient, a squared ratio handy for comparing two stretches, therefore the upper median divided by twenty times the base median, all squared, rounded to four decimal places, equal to 0.0035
